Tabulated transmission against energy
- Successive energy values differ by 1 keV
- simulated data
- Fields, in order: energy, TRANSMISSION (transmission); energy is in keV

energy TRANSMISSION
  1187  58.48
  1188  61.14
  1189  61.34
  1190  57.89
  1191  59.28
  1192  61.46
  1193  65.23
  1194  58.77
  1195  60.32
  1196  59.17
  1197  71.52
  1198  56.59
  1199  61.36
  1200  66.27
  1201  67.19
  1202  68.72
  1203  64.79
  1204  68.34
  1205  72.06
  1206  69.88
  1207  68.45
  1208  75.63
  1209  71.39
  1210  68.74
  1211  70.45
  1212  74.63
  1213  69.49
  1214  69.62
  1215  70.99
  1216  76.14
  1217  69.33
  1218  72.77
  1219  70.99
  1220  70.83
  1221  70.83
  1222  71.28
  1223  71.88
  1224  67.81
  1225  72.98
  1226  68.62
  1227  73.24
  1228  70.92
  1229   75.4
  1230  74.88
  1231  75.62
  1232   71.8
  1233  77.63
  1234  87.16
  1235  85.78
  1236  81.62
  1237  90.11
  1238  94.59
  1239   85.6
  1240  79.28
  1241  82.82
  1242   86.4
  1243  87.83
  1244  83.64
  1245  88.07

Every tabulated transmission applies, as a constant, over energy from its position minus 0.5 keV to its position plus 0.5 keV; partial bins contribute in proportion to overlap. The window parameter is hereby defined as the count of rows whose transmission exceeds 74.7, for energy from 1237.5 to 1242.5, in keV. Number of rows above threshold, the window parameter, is 5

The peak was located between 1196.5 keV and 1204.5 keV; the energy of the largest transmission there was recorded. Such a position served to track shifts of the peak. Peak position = 1197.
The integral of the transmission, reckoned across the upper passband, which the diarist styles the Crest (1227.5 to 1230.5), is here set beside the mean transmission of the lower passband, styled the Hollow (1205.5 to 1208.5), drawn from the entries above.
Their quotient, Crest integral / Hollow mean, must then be 3.1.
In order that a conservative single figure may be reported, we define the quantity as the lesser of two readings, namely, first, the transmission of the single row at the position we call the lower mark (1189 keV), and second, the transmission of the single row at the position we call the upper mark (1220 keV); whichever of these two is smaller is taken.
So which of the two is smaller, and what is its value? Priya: 61.3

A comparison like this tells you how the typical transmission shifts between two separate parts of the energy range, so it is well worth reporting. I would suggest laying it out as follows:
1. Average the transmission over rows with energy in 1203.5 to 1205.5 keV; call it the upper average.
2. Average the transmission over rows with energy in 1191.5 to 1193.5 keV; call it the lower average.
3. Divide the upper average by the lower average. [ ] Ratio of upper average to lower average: 1.11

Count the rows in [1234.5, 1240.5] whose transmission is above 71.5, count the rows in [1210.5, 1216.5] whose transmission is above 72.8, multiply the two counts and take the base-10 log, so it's 1.08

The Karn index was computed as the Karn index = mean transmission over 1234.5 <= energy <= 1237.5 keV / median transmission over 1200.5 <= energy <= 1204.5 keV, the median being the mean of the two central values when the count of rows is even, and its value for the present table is 1.27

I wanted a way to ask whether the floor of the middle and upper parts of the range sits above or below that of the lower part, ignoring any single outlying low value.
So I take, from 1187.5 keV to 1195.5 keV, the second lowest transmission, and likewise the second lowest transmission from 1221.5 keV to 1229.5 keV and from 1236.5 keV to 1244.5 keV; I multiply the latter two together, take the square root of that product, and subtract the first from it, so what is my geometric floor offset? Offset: 17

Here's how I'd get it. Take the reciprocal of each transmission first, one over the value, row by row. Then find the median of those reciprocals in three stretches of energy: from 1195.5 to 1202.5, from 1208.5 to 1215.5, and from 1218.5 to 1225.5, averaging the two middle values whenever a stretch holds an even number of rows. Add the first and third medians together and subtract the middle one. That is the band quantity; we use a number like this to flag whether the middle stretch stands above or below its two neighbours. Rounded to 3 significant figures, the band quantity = 0.0150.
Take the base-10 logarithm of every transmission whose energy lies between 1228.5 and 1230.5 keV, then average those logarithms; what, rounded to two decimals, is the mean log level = 1.88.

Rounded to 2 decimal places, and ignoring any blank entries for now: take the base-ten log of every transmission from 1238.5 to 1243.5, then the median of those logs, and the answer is 1.93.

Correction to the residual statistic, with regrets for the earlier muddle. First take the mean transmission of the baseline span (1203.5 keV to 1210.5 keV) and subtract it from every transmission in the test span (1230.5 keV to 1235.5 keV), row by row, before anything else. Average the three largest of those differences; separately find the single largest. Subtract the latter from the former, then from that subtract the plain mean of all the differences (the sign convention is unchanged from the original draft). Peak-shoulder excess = -13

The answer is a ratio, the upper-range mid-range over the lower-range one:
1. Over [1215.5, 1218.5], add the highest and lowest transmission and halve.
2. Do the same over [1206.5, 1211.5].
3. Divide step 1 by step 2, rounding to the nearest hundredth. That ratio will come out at 1.01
